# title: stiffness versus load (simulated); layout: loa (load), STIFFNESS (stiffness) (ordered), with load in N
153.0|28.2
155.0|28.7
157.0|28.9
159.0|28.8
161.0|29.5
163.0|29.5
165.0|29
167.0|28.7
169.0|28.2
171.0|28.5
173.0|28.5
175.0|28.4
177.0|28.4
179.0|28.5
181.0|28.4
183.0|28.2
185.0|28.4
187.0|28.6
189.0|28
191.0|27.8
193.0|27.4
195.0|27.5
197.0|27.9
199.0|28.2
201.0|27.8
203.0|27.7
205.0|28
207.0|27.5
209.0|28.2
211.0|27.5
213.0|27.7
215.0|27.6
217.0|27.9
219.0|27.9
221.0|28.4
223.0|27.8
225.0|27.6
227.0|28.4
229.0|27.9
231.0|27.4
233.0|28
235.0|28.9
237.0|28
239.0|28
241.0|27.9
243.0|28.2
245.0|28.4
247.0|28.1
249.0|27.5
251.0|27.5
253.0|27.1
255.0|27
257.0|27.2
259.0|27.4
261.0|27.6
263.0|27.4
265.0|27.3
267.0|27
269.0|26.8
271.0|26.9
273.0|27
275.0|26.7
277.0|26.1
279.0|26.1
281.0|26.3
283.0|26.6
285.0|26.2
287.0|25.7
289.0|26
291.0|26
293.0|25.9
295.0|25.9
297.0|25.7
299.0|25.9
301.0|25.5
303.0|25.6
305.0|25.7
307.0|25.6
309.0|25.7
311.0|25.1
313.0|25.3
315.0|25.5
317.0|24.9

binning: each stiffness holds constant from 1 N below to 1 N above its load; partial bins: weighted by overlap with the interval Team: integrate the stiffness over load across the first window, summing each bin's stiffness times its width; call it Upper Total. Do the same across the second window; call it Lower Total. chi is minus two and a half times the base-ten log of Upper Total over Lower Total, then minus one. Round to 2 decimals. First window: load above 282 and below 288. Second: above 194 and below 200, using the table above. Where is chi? -0.93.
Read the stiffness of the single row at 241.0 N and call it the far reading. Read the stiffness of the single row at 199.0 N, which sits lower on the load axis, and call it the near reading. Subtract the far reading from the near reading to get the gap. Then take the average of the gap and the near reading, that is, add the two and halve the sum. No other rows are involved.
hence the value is 14.25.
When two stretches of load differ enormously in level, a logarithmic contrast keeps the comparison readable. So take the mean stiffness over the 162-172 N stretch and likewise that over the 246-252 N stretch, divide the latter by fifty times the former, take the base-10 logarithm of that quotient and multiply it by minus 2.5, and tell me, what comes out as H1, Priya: 4.289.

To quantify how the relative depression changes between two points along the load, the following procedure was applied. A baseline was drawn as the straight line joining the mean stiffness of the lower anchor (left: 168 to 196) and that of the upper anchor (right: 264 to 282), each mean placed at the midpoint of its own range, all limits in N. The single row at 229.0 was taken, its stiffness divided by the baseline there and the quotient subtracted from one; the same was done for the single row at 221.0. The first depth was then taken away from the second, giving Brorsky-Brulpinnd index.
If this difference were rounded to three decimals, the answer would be -0.013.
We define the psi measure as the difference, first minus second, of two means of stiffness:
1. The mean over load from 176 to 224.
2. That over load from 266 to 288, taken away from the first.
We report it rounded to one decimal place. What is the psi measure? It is 1.5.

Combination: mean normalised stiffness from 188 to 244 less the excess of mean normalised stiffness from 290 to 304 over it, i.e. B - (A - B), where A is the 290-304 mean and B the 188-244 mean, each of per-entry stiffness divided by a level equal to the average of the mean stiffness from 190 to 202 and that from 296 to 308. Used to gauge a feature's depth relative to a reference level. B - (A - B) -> 1.12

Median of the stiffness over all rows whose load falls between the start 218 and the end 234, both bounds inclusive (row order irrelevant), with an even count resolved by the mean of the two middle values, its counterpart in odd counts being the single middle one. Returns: 27.9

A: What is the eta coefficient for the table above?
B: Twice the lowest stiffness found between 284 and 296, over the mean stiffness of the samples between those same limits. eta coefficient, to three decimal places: 1.981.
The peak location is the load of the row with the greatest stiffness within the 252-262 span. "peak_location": 261.0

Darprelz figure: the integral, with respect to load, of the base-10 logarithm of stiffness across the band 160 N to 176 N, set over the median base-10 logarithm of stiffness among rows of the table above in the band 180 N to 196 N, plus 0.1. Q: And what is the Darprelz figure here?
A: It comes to 16.2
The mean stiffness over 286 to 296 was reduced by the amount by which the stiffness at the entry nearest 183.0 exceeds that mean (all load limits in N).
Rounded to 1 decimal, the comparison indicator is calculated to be 23.6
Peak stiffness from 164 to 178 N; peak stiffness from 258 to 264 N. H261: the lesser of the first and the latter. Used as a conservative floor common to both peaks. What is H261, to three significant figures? 27.6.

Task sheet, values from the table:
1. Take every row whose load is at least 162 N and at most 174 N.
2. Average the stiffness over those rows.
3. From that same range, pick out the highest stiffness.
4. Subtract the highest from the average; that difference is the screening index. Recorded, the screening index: -0.8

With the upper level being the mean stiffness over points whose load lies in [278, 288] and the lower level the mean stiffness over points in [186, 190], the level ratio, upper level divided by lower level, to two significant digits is 0.93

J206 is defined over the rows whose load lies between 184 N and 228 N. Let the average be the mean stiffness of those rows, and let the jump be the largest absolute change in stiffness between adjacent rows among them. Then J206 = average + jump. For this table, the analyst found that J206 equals 28.70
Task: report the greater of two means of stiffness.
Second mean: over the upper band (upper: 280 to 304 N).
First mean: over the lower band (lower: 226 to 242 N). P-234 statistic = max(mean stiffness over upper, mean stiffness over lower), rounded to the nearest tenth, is 28.1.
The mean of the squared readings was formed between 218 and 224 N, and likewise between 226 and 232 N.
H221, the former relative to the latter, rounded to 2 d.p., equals 1.01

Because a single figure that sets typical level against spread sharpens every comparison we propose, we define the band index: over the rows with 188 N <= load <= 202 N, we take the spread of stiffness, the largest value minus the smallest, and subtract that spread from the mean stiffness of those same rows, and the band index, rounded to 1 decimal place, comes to 27.0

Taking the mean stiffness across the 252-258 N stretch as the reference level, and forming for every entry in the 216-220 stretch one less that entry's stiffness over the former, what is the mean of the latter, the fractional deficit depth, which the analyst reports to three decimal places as -0.030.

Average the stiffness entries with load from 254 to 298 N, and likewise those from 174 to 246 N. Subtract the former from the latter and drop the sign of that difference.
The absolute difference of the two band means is 1.4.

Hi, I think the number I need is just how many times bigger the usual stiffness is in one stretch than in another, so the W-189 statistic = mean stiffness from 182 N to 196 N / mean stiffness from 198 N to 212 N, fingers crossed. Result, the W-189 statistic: 1.01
